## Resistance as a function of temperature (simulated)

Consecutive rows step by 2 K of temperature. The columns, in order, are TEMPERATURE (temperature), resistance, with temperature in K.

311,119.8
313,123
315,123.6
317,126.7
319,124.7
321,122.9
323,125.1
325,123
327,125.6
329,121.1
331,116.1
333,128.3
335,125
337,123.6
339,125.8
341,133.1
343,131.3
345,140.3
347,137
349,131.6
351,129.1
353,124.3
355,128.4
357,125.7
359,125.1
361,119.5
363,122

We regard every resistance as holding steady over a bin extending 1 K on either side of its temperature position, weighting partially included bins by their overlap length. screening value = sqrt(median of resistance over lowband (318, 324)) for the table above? 11.17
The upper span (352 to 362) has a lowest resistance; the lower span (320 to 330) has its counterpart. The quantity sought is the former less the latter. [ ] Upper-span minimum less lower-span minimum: -2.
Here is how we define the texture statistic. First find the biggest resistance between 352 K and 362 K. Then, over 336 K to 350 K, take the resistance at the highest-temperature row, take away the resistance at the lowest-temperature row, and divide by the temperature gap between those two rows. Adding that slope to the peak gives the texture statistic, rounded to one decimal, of 129.1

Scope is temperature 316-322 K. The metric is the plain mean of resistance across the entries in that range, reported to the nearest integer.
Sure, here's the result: 125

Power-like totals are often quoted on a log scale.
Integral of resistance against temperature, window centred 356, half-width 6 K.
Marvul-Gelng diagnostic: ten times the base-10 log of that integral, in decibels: 31.77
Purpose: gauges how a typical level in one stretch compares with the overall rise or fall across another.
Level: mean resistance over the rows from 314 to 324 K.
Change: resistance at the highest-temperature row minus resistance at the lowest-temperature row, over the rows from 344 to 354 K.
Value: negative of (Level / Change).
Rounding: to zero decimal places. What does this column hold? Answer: 8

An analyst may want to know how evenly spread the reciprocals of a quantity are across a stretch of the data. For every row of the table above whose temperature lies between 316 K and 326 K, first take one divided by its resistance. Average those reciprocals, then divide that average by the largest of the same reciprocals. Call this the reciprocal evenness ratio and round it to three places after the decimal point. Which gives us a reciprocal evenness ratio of 0.987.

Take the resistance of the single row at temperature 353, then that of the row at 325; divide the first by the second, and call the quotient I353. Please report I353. 1.01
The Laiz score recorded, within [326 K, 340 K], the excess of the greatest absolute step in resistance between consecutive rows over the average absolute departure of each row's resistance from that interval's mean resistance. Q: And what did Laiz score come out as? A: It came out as 9.3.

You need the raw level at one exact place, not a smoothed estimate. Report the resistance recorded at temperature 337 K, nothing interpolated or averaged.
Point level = 123.6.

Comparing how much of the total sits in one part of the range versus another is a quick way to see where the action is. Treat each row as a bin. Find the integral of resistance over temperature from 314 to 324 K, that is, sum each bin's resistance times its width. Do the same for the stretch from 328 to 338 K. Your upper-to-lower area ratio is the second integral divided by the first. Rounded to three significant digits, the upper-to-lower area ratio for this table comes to 0.986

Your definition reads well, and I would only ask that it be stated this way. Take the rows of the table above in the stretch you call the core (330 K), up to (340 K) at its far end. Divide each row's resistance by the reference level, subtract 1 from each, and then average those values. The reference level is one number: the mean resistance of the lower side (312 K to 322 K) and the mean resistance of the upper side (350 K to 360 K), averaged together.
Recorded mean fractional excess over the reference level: -0.013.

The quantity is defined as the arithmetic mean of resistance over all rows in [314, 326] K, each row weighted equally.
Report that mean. 124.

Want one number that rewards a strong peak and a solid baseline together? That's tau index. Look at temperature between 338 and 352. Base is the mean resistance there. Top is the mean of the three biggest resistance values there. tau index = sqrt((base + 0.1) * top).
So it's 134.7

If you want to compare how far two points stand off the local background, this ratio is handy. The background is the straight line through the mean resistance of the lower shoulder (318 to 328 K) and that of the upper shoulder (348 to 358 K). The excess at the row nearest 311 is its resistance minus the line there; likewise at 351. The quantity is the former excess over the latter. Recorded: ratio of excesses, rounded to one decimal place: -2.0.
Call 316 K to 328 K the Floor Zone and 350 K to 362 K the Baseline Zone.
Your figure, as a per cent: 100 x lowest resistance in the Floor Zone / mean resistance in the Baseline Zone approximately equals 98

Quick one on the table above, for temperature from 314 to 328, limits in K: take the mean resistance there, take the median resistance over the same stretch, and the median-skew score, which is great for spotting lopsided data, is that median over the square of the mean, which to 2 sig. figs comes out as 0.0080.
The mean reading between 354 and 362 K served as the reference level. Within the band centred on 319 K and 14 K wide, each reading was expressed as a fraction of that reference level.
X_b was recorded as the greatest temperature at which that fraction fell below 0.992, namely 325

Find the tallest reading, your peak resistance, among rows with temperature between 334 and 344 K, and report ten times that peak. 1331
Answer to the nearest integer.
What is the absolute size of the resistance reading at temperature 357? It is 126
